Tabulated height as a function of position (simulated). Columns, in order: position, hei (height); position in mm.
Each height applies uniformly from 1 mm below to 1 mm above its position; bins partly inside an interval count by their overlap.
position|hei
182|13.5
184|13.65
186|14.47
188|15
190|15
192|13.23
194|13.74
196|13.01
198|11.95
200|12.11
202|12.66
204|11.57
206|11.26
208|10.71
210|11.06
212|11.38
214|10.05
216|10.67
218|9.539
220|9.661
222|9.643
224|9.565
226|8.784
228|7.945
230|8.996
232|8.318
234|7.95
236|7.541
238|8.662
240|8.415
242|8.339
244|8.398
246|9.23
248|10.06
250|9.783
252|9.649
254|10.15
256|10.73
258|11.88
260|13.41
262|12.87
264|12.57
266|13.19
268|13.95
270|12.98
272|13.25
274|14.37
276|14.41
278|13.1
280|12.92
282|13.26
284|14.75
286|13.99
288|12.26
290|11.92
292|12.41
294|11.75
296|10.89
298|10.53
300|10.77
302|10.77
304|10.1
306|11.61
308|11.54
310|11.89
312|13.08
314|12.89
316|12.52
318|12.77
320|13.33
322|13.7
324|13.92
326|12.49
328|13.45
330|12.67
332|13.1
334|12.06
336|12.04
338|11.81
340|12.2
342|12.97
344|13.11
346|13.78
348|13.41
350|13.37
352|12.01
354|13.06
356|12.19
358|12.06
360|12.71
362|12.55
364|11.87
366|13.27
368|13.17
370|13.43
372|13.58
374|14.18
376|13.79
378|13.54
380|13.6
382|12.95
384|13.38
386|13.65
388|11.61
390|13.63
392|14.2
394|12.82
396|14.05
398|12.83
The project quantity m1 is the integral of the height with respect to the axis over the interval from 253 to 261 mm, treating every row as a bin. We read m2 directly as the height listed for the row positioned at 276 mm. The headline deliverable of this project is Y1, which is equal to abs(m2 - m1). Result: 78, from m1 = 92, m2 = 14.41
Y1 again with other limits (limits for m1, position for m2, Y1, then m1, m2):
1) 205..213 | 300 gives 78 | 89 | 10.77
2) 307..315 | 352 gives 87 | 99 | 12.01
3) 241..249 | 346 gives 58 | 72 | 13.78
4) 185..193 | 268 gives 101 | 115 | 13.95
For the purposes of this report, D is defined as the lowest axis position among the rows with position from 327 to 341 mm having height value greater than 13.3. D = 328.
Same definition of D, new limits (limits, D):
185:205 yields 186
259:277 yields 260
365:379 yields 370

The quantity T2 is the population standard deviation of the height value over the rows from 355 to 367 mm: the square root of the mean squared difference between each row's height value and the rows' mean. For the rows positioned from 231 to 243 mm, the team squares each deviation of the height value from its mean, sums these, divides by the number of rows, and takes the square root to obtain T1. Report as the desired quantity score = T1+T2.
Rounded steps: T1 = 0.36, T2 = 0.47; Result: 0.83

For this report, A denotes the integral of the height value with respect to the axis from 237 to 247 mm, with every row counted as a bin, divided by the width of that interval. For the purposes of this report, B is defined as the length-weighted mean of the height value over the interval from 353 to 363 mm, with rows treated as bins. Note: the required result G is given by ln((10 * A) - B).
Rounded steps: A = 8.6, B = 12.5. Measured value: 4.30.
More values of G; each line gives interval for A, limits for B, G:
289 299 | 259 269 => 4.62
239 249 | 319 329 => 4.32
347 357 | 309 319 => 4.75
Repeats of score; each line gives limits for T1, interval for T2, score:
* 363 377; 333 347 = 1.35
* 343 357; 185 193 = 1.33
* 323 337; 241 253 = 1.32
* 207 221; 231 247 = 1.11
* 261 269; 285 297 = 1.45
